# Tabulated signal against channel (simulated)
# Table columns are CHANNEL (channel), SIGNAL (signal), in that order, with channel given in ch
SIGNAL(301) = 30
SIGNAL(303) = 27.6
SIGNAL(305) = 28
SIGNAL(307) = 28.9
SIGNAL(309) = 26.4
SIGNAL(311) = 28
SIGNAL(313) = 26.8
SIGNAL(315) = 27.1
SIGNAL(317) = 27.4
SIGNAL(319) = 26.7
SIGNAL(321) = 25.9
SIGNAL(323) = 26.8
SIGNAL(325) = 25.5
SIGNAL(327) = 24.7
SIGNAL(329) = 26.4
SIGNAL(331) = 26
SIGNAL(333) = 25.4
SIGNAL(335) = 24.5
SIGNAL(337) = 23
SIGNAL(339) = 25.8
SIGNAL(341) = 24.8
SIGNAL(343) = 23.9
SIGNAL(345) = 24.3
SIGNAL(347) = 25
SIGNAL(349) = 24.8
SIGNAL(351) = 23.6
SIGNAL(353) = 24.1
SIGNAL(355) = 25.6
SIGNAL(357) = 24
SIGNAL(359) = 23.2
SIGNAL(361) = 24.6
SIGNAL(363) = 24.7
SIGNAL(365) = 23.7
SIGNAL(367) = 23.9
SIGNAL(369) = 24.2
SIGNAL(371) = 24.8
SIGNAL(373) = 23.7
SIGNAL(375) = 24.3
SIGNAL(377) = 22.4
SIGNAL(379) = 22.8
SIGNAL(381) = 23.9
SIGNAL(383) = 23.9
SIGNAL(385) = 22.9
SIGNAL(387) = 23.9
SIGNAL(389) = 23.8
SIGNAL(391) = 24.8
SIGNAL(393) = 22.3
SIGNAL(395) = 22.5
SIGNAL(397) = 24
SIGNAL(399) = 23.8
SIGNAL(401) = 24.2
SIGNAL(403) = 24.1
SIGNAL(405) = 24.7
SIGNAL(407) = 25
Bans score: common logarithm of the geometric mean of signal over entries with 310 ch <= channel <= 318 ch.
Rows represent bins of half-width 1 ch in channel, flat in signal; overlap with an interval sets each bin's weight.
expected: 1.44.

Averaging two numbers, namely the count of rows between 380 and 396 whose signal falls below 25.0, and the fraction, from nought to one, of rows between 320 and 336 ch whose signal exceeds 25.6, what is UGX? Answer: 4.25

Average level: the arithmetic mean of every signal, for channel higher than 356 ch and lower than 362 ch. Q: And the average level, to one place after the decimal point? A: 23.9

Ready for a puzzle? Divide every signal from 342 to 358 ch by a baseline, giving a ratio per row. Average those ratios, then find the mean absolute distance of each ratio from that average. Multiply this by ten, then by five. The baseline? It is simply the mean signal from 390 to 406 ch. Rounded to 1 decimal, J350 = 1.1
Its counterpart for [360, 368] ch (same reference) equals 0.9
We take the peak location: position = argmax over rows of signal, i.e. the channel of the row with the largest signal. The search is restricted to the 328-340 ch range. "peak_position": 329 ch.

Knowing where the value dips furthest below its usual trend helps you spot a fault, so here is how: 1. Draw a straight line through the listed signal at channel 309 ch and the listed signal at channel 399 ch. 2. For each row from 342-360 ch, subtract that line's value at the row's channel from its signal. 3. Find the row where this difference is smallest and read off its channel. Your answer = 359 ch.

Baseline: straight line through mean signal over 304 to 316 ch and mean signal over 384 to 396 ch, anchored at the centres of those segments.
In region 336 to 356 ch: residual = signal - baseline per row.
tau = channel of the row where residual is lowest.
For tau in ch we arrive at 337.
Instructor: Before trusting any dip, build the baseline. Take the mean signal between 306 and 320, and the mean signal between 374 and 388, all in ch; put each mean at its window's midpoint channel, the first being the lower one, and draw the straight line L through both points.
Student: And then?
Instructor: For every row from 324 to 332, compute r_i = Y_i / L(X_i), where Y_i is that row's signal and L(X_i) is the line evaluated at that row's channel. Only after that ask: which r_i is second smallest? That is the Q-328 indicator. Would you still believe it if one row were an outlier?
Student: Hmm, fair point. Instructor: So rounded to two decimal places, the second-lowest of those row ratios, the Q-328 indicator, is 0.96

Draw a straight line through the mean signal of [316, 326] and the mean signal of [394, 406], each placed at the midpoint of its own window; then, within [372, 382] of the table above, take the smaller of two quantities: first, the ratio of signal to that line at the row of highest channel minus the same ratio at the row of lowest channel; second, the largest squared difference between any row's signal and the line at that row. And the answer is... 0.02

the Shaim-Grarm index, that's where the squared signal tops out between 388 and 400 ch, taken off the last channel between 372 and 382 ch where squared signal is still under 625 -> -10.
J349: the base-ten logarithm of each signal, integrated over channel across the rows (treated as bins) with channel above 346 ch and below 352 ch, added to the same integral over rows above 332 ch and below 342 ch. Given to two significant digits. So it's 22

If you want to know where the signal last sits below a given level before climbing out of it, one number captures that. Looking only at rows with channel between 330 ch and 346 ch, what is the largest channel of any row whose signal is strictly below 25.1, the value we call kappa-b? 345 ch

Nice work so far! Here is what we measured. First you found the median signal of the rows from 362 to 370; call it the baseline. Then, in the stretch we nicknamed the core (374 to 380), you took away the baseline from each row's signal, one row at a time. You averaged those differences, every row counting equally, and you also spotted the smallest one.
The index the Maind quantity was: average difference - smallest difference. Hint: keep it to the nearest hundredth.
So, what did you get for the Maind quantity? 0.77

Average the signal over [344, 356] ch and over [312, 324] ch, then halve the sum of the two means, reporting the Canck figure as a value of 25.7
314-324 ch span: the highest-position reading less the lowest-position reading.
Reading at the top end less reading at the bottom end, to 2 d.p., -0.30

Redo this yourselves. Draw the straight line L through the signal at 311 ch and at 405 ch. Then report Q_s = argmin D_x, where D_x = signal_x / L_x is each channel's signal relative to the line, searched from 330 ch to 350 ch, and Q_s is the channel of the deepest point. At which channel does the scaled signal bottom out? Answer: 337 ch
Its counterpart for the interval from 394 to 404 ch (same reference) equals 395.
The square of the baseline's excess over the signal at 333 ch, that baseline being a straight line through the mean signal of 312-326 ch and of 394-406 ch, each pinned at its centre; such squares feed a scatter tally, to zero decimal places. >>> 1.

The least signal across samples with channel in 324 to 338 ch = 23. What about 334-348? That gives 23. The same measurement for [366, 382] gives 22.4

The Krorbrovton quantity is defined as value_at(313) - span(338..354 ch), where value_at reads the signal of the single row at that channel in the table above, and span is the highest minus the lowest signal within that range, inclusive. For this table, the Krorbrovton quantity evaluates 24.6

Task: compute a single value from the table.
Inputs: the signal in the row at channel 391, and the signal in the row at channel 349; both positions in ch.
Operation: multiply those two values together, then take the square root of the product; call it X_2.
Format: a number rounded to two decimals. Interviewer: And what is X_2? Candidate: 24.80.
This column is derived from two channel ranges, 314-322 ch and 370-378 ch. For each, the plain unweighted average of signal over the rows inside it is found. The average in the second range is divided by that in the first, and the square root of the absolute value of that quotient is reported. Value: 0.94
